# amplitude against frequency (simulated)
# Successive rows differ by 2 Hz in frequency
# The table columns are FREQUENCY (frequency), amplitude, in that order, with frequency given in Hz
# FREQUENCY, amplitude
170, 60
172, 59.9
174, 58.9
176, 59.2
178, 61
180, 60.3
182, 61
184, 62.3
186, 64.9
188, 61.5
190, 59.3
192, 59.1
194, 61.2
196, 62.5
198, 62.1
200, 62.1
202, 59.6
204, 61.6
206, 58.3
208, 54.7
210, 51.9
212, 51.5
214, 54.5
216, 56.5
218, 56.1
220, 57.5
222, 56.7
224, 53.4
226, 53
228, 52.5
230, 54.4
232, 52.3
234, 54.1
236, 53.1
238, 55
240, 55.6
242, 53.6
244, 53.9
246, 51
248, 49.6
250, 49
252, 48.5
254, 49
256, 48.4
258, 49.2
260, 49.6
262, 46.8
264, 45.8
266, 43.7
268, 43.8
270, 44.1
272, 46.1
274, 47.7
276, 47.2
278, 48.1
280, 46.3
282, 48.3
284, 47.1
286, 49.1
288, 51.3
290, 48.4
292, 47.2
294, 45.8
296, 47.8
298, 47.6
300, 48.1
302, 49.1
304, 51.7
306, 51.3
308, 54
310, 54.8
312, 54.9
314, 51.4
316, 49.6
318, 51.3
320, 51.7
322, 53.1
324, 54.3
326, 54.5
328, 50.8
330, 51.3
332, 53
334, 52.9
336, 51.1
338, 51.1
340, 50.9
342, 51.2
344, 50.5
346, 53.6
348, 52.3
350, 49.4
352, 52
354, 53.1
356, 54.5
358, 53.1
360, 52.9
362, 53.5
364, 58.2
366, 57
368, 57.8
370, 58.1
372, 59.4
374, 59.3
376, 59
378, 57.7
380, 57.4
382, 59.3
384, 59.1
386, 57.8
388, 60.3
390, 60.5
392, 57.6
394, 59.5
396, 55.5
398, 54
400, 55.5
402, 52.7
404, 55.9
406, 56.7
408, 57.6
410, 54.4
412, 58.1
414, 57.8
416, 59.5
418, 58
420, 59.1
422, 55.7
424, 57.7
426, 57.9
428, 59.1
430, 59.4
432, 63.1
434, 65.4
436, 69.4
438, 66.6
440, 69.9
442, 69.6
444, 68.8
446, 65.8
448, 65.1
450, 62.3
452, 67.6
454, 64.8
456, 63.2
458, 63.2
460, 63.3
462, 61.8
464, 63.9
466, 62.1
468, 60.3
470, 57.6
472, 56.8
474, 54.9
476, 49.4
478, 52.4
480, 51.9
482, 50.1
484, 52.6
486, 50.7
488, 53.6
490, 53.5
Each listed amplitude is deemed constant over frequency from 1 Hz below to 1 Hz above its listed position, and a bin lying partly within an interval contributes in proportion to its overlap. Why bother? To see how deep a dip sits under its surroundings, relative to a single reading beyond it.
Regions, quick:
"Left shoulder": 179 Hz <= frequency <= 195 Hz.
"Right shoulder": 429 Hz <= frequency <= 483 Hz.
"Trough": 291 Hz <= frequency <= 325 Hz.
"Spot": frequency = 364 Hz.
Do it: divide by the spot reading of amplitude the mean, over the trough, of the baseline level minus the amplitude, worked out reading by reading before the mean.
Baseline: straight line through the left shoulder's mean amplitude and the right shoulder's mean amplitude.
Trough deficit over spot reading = 0.183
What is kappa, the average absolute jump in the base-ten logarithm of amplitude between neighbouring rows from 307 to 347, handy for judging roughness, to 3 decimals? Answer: 0.010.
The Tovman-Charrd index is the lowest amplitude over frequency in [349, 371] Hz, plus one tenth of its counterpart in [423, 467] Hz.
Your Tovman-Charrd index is 55.2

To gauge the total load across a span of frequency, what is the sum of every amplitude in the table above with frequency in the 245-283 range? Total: 902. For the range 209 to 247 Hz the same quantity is 1027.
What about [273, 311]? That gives 931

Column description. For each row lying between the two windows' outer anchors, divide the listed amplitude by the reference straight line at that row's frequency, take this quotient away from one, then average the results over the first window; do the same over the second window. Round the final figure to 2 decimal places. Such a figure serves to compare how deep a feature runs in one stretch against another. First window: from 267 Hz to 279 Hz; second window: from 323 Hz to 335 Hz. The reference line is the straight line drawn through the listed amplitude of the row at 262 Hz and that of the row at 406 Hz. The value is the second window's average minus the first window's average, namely -0.06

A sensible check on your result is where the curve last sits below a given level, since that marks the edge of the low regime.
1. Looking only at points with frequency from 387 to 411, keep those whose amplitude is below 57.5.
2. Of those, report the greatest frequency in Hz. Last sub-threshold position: 410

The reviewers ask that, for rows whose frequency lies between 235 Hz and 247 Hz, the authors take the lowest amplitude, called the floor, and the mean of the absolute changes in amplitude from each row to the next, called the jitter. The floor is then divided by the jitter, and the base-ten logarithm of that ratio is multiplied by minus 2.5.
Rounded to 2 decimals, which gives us -3.80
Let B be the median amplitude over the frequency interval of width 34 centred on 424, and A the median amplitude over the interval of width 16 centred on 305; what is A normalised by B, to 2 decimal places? 0.87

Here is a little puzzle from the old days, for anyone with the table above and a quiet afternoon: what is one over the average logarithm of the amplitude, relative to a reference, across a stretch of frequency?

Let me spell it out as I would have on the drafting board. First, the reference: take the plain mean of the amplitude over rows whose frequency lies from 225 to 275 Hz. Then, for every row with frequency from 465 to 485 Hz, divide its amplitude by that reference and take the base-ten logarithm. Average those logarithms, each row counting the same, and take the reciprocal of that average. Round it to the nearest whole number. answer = 26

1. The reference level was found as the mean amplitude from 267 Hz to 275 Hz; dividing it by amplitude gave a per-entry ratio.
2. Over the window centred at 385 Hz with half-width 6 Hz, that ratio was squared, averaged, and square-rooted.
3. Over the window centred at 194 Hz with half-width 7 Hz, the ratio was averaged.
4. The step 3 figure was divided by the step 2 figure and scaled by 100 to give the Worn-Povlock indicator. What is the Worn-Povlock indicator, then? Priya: 97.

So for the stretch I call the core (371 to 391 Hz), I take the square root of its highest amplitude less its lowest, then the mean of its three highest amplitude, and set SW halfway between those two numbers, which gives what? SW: 30.9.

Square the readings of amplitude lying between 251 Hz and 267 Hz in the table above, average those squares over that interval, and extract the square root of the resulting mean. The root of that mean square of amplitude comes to 47.7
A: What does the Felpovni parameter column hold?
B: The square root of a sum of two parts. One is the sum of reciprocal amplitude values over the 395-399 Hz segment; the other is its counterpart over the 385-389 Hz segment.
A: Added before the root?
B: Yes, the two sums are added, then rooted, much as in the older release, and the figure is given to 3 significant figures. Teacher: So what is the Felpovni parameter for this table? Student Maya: 0.265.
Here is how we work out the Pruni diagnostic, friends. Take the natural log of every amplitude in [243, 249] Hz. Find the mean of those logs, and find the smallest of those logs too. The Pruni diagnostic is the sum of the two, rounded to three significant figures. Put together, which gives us 7.84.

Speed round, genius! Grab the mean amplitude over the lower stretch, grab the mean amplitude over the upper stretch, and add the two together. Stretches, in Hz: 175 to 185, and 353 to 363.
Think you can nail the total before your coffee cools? 114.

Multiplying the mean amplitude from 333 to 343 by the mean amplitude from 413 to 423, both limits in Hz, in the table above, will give 2985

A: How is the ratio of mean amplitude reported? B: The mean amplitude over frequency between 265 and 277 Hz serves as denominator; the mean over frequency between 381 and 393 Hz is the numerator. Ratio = 1.30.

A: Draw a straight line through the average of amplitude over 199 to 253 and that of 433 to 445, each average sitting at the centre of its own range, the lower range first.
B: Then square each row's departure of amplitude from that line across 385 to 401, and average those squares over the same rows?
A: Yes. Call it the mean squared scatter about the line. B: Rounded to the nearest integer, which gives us 66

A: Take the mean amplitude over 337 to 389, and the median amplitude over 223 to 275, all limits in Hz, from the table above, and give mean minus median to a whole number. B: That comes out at 6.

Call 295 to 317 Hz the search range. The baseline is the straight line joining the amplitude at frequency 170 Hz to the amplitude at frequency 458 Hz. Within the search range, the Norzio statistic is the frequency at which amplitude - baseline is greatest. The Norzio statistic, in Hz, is 312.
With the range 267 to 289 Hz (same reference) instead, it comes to 288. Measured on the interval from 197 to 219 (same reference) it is 198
